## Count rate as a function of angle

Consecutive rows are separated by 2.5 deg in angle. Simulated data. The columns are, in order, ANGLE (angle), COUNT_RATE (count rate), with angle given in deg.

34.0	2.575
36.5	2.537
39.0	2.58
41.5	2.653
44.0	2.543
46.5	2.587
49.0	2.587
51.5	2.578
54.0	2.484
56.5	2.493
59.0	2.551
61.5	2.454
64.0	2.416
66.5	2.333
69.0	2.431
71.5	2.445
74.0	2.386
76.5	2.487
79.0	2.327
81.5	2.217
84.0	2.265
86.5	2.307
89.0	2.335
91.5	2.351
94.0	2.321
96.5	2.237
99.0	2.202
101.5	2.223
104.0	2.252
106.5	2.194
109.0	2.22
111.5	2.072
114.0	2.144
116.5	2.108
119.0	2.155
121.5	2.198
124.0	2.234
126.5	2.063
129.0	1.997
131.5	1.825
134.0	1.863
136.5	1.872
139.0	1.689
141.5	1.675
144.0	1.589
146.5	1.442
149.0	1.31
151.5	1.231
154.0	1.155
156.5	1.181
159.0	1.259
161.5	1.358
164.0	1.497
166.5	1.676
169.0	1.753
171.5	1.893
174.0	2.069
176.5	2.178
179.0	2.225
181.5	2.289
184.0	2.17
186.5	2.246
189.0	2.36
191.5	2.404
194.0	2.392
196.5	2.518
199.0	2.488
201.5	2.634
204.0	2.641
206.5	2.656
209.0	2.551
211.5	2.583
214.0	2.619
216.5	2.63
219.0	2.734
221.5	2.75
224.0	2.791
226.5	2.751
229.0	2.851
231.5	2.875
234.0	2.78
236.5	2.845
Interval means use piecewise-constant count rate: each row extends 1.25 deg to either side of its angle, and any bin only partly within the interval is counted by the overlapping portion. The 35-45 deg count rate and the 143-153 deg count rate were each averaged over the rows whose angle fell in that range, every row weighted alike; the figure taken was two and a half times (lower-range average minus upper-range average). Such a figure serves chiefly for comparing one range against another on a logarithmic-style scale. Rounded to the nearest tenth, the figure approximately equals 3.0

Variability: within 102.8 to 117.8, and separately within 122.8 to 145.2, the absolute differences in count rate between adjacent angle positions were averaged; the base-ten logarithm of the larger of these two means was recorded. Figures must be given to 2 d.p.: -1.03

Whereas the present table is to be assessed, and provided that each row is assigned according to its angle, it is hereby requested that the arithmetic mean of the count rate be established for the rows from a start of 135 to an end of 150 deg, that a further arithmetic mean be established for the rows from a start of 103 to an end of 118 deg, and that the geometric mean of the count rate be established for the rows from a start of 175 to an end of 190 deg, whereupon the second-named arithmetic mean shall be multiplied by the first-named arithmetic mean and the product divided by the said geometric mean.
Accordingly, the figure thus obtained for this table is 1.5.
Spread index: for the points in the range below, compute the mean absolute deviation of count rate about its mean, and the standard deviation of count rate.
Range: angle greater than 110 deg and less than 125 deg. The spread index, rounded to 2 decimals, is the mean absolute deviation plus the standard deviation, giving 0.10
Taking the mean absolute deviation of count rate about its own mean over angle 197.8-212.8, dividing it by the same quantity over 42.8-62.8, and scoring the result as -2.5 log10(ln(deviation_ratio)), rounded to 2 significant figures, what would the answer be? 1.9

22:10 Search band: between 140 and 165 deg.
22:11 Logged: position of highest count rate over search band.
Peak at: 141.5 deg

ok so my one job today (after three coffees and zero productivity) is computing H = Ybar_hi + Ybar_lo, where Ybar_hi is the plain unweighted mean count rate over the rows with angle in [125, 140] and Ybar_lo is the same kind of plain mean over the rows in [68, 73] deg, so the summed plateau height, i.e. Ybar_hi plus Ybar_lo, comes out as 4.3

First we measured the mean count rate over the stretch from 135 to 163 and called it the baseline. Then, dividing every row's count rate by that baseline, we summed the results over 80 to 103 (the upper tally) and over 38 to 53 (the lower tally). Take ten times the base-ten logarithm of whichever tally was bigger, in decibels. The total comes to 11.5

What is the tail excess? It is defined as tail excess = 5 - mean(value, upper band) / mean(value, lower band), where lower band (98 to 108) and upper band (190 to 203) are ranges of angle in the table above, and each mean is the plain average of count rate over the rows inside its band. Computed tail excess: 3.88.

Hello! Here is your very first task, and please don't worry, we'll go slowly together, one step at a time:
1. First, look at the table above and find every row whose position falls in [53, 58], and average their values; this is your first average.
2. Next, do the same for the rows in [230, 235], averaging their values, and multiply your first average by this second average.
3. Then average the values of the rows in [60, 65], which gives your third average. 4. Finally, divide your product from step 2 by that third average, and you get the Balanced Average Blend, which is 2.9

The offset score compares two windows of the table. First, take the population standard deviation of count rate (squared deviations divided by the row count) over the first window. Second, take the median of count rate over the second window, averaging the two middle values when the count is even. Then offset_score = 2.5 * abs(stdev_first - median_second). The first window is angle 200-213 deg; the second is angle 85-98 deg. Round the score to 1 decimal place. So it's 5.7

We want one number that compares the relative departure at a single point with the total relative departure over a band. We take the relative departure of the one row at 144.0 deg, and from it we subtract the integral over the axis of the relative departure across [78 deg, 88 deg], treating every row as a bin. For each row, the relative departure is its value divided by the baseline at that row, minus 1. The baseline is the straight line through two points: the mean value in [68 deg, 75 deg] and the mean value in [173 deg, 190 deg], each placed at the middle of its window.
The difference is 0.20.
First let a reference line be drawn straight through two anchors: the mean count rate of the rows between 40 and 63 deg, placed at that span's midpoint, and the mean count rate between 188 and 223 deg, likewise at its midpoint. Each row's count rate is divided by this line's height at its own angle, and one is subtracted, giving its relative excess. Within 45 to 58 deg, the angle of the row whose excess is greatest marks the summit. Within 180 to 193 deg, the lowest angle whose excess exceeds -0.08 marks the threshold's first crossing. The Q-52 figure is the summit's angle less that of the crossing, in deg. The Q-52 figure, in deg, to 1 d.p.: -145.0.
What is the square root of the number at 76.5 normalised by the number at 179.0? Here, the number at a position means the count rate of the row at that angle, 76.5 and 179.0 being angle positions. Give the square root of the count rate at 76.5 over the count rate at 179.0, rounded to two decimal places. 1.06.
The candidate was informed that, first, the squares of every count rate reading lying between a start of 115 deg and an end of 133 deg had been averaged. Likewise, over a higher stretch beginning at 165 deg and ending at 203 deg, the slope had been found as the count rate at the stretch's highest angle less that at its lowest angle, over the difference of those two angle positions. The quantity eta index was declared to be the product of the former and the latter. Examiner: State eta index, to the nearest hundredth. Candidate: 0.12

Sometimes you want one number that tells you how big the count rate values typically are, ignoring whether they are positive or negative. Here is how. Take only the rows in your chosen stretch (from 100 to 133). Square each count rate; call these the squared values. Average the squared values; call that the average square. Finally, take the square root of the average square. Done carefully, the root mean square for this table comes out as 2.13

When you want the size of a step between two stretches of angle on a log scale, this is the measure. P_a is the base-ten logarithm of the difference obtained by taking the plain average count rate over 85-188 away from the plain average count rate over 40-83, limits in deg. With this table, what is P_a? -0.27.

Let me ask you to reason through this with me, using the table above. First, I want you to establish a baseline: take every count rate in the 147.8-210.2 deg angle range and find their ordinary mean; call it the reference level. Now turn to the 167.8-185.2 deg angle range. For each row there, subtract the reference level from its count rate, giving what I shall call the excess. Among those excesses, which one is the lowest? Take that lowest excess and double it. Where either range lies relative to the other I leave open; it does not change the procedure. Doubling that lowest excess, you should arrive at -0.5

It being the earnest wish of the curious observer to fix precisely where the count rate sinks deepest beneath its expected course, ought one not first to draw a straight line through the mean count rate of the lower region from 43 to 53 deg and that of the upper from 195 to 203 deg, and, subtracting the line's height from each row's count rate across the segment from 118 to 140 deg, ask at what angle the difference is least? 139.0 deg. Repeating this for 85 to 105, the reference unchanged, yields 99.0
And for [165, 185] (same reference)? 166.5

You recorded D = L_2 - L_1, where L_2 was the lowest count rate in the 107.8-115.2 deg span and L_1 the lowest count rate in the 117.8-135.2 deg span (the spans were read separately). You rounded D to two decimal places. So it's 0.25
